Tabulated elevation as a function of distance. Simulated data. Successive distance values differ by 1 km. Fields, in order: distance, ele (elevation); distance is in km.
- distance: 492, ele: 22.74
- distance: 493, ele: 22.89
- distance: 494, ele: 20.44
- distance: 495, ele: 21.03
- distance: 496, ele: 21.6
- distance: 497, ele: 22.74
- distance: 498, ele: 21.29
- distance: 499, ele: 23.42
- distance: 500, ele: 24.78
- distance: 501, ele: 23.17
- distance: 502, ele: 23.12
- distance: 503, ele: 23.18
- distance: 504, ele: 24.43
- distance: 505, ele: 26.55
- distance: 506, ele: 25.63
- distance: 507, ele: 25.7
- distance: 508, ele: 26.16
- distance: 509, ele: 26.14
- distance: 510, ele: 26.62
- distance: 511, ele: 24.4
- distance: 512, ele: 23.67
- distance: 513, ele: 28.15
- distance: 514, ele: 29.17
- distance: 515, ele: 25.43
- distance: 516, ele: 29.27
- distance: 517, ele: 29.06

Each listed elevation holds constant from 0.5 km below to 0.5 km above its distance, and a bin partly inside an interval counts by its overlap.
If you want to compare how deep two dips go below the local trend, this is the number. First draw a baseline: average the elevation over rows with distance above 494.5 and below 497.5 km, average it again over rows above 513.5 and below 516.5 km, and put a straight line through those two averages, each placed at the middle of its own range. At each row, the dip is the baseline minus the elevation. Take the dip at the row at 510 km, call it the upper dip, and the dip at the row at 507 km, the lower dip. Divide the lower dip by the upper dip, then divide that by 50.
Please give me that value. 0.02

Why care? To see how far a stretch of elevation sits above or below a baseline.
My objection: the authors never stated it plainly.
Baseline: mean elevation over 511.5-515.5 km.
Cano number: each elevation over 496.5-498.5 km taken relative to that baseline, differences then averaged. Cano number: -4.6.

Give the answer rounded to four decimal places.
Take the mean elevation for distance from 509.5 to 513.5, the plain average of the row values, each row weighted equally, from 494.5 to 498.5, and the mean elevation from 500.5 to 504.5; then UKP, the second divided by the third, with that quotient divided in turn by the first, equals 0.0359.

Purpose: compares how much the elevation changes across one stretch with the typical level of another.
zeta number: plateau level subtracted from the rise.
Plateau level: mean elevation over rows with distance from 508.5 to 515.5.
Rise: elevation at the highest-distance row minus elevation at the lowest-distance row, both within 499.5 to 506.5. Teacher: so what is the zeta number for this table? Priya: -25.4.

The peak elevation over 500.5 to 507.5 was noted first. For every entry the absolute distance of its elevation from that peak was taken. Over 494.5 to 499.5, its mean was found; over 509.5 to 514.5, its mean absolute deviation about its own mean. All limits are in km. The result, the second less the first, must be -3.7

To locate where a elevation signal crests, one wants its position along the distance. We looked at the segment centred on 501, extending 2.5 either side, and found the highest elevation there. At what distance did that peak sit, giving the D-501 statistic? 500 km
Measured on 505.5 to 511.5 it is 510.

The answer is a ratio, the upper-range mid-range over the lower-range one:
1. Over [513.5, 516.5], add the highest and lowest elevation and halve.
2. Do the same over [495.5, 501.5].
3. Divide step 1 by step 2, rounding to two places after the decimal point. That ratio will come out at 1.19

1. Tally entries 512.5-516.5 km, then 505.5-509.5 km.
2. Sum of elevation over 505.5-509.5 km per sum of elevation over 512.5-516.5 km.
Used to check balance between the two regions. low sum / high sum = 0.925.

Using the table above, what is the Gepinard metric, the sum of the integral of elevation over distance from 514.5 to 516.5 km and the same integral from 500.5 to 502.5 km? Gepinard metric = 101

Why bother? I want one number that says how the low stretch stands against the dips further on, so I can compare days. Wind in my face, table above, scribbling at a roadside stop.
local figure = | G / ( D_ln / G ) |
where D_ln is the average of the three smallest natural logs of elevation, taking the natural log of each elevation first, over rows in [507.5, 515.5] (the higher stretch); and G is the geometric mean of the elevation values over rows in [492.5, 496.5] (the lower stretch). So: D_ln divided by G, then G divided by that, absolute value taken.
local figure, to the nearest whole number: 144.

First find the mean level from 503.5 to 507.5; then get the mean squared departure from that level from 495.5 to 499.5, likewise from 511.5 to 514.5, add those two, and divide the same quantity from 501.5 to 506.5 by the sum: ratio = 0.14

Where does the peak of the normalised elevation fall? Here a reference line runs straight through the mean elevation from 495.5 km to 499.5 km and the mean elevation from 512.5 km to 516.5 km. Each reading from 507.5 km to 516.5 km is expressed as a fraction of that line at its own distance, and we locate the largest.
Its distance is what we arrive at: 514 km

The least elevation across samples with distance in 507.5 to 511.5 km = 24.4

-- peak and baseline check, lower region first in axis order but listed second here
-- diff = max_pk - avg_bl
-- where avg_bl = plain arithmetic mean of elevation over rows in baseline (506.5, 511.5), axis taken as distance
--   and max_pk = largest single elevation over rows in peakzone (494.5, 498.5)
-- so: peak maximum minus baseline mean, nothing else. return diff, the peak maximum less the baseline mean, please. -3.1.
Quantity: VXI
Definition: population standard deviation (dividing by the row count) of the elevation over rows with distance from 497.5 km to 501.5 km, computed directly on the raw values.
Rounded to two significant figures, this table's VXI 1.2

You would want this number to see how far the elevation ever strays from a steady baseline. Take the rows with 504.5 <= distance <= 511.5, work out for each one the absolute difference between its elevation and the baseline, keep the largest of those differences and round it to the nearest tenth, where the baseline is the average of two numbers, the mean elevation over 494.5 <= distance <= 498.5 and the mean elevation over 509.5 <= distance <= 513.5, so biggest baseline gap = 2.9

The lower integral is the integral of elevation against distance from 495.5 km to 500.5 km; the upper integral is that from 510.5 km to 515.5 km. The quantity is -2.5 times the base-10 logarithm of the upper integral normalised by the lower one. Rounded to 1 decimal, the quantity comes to -0.2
